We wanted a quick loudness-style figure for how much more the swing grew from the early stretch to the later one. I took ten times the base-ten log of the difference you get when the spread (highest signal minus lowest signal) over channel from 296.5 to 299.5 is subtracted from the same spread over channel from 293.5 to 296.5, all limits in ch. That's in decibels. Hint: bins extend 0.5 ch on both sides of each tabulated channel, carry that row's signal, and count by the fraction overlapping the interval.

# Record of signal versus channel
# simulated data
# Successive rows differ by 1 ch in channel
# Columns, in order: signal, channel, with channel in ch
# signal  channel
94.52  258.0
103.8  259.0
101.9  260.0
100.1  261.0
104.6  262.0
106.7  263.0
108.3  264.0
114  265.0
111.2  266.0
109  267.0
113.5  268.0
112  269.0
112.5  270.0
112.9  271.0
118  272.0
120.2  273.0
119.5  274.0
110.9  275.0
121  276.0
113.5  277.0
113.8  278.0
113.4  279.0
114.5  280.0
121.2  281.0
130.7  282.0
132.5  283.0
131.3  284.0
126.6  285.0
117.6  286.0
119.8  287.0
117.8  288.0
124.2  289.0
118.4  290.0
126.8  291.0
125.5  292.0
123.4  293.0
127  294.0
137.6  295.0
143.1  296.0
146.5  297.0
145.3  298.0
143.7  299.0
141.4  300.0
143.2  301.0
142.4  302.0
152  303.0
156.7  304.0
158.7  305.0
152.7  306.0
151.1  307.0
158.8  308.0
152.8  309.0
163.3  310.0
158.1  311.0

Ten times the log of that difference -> 11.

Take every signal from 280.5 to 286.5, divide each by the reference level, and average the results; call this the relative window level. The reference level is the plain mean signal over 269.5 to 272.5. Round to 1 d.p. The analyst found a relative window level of 1.1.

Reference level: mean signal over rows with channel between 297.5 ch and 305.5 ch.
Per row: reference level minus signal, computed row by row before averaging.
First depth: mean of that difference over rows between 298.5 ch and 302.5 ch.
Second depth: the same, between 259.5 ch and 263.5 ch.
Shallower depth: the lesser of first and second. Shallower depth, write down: 5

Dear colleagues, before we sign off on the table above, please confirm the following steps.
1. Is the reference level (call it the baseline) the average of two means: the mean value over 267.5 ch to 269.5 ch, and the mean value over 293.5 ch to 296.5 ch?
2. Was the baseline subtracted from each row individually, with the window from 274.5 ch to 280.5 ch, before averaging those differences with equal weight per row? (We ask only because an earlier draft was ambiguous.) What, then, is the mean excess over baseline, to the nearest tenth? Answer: -9.8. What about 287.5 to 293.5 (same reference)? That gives -1.6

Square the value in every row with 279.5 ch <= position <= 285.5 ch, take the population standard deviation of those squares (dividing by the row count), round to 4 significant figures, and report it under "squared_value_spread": 1591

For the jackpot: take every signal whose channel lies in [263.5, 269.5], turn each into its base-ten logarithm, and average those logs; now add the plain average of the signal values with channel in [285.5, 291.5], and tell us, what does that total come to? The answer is 123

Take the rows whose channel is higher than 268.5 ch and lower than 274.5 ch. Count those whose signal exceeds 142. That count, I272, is 0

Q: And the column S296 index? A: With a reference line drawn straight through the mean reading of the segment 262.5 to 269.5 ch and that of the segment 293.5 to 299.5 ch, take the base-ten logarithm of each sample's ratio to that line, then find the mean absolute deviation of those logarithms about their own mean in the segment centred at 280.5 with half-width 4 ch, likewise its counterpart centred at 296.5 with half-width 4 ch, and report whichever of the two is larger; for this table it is 0.0205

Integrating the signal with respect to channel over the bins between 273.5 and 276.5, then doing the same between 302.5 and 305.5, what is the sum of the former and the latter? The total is 819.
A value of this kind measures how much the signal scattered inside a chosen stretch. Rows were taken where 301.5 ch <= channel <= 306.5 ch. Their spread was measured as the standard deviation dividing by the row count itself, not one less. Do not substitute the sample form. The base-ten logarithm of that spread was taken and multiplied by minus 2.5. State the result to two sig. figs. -1.9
